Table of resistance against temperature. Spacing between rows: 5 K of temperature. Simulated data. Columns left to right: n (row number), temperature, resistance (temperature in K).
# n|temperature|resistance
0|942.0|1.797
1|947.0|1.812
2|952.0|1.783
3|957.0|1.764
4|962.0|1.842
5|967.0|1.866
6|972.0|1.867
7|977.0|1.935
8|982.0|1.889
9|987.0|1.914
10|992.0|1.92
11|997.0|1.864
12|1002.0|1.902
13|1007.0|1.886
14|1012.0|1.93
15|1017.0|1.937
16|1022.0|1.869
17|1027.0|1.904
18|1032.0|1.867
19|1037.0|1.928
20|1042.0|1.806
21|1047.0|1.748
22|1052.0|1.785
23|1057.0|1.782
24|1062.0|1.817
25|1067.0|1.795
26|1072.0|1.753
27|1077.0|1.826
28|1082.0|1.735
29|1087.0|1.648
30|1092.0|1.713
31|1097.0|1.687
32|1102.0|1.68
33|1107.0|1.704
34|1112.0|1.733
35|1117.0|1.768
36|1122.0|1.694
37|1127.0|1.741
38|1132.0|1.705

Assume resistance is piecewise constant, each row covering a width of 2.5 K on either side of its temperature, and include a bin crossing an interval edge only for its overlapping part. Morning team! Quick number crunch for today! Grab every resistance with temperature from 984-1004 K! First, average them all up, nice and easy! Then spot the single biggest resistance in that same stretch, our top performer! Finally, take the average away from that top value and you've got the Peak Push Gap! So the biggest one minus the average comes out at 0.020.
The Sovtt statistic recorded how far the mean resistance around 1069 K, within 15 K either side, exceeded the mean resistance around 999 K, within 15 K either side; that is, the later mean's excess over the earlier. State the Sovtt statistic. -0.12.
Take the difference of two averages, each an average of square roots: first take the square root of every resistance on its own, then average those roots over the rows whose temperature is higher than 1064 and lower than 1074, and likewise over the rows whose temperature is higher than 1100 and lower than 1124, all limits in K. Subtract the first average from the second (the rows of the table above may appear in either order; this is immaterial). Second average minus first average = -0.02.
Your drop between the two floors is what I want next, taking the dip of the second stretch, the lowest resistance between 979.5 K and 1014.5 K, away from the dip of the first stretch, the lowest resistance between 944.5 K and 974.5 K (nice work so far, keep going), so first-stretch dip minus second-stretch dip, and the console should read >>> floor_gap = -0.10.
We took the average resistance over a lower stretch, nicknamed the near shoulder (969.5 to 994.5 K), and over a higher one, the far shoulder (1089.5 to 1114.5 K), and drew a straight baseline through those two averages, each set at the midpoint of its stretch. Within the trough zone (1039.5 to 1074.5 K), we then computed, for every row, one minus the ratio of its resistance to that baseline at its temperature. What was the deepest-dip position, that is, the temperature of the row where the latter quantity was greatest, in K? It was 1047.0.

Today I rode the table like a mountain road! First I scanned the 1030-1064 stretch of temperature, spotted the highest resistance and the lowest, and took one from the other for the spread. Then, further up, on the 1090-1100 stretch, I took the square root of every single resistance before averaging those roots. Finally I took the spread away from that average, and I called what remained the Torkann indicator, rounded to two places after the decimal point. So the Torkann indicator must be 1.12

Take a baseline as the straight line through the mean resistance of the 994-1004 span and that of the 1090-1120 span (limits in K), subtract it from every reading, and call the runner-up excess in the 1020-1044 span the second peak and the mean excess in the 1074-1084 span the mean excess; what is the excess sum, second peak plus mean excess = 0.09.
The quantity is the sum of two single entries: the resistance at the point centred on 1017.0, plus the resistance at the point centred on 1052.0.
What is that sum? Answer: 3.72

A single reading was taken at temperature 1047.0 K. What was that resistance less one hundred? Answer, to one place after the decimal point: -98.3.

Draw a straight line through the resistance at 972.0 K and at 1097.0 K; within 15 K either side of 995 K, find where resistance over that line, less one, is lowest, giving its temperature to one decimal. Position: 997.0 K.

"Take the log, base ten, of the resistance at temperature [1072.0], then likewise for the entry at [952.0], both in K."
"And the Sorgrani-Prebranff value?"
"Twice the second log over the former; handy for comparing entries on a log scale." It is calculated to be 2.06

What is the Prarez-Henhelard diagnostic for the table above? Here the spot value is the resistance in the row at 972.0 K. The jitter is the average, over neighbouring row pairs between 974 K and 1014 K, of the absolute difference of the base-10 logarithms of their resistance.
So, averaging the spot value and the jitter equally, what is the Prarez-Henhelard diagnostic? 0.937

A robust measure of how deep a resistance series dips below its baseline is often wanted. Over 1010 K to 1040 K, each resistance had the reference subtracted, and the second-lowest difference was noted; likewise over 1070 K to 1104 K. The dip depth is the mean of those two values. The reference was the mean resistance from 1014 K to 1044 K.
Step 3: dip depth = -0.11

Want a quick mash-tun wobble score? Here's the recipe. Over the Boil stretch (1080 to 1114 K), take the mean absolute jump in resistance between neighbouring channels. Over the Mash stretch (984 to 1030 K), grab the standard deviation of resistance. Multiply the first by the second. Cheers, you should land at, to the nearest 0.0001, 0.0010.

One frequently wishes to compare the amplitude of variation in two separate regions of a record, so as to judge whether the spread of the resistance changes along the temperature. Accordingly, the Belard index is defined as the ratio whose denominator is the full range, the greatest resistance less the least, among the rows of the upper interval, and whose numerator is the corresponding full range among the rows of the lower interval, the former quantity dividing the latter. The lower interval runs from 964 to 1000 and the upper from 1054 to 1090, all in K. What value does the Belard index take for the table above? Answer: 0.4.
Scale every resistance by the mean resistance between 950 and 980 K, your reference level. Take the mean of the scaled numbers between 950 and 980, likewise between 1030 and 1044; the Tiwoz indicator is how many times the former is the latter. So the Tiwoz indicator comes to 0.99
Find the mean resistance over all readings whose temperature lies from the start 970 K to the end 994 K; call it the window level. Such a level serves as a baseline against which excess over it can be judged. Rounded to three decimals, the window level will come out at 1.905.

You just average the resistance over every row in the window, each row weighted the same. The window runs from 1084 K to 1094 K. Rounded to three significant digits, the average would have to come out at 1.68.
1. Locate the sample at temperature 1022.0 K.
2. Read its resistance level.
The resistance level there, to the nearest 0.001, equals 1.869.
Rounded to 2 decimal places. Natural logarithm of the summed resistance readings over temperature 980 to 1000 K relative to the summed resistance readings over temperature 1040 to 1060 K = 0.06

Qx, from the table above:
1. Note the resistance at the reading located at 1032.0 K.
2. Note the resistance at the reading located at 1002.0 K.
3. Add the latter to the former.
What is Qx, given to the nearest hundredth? 3.77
